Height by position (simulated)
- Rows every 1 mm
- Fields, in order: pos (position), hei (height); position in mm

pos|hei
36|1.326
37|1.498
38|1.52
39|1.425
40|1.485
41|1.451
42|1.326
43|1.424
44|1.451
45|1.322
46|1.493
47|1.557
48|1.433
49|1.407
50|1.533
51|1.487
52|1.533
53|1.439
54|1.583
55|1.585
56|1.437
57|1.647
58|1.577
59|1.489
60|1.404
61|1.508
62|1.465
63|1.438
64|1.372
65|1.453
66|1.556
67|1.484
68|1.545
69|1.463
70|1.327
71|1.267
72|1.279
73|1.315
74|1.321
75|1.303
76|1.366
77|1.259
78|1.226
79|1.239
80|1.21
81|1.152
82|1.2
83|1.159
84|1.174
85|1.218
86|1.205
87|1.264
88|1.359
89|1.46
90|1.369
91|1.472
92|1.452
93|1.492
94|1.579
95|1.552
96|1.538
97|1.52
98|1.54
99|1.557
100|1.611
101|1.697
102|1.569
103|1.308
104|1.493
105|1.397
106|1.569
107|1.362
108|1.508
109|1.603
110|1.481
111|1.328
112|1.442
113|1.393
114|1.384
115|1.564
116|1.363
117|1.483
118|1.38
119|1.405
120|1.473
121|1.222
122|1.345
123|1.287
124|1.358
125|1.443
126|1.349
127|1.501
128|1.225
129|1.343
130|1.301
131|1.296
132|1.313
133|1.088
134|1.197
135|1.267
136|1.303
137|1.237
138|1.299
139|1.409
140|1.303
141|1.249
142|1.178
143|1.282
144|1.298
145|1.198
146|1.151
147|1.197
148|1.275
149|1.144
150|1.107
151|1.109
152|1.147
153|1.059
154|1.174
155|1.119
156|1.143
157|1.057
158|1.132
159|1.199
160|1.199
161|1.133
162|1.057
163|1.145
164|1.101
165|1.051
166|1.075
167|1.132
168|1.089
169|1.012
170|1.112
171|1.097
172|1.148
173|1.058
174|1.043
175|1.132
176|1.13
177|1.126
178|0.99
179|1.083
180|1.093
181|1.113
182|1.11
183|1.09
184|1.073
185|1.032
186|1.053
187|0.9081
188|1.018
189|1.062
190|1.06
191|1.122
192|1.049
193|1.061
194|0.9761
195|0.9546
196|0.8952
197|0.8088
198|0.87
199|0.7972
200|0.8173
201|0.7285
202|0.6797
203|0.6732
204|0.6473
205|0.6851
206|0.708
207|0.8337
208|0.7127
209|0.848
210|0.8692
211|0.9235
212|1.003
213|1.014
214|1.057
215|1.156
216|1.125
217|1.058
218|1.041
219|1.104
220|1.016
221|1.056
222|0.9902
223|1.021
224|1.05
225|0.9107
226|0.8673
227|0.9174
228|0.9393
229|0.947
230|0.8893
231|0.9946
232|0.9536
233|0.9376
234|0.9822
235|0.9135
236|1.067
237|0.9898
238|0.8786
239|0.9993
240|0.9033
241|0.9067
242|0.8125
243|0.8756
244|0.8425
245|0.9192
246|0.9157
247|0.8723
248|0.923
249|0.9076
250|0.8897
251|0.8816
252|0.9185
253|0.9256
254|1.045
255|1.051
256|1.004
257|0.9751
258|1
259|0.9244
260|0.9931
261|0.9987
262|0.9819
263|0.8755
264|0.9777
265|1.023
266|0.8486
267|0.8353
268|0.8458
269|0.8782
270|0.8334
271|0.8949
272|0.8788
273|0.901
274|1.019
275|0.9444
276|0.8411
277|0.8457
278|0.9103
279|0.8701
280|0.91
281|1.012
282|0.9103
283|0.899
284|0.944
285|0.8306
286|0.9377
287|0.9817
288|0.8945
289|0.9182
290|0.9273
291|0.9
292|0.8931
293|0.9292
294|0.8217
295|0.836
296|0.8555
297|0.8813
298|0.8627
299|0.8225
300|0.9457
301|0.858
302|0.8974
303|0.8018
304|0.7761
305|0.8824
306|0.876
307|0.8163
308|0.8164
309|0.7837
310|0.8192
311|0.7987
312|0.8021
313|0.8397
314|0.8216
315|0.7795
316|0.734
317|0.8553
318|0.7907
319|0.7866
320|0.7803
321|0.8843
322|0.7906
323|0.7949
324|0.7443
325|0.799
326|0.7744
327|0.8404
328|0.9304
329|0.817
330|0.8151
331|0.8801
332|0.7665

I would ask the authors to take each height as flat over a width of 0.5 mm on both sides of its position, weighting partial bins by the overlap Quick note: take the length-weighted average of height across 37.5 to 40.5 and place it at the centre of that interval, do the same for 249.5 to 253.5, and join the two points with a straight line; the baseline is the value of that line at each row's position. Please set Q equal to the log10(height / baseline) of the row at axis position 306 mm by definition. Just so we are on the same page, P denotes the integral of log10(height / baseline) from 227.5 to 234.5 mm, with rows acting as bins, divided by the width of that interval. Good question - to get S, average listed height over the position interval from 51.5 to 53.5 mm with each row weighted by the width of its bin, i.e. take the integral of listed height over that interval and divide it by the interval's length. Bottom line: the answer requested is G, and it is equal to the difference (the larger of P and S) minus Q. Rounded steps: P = -0.005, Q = 0.06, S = 1.5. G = 1.42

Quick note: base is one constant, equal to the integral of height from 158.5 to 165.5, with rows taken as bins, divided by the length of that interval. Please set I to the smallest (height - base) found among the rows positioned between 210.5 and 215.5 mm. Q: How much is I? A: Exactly -0.2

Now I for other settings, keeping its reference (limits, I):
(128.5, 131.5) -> 0.2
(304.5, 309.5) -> -0.3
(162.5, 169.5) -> -0.1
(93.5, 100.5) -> 0.4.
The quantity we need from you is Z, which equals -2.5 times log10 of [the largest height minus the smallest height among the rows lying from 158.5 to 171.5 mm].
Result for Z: 1.82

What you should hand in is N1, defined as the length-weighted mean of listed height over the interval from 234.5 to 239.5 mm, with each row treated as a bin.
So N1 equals 0.97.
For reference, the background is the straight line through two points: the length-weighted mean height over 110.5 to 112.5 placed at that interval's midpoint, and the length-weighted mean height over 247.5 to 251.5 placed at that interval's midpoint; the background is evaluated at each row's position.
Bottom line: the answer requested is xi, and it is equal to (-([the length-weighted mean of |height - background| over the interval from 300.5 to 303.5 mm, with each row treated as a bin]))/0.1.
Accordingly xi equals -1.4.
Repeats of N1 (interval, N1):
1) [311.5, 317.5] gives 0.81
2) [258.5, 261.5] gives 0.97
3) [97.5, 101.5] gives 1.60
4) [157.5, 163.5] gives 1.14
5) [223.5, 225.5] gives 0.98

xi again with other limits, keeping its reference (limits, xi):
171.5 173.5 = -0.7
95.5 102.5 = -1.5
